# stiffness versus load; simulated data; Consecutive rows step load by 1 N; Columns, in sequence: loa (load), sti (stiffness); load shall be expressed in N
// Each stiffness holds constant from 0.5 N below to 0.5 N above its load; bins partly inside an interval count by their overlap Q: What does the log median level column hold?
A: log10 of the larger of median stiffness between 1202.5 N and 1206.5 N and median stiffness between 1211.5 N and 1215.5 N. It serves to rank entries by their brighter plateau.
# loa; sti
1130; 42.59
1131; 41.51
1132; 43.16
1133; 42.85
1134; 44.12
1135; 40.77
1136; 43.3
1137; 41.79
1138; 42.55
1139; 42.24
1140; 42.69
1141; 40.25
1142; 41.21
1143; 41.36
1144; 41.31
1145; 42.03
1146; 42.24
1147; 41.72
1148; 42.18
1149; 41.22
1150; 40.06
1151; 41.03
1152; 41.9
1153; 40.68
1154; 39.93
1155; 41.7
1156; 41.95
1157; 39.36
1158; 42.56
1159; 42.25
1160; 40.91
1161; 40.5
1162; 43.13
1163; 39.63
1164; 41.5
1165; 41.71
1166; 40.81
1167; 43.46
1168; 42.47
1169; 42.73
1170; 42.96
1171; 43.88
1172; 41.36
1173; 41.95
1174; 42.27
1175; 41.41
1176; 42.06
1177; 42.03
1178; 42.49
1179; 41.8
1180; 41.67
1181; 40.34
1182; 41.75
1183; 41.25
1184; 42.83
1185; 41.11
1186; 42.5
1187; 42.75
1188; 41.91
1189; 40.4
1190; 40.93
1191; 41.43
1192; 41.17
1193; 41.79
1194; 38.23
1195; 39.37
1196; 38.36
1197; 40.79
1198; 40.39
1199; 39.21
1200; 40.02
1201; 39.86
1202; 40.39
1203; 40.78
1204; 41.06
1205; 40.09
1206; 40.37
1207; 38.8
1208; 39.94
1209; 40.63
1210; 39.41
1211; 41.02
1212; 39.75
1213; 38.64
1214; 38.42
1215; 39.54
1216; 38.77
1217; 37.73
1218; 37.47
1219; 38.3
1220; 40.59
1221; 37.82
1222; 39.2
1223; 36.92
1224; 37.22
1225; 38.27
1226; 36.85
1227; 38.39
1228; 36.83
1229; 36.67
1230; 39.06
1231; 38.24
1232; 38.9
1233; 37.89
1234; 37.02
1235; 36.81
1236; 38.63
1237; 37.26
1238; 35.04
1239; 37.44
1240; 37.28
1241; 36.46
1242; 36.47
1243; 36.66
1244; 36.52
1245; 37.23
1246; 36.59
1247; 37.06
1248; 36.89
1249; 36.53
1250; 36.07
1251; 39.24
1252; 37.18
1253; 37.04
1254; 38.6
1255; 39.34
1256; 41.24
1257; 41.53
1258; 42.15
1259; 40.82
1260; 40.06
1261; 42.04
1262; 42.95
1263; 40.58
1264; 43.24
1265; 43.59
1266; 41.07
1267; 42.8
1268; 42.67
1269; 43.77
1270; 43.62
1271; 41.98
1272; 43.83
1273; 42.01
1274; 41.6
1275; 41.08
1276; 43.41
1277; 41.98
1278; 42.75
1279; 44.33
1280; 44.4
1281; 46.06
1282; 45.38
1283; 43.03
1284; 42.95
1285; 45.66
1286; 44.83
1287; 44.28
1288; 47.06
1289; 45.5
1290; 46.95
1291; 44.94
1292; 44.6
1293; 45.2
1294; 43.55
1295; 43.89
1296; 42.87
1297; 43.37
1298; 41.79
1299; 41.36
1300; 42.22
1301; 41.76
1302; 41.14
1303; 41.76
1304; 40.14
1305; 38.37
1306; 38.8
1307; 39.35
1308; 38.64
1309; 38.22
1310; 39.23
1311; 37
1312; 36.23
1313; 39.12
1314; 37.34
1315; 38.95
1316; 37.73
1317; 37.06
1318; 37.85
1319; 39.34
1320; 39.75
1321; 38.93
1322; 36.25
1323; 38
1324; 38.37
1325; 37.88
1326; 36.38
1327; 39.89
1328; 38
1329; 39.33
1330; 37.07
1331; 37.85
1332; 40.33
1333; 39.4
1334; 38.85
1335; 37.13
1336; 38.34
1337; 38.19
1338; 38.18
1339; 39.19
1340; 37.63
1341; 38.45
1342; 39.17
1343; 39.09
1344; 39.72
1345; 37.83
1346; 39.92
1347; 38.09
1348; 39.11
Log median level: 1.61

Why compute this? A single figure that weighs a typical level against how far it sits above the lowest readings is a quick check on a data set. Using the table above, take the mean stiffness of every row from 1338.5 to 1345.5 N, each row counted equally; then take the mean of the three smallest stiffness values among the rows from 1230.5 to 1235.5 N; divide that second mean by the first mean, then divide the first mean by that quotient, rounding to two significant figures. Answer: 40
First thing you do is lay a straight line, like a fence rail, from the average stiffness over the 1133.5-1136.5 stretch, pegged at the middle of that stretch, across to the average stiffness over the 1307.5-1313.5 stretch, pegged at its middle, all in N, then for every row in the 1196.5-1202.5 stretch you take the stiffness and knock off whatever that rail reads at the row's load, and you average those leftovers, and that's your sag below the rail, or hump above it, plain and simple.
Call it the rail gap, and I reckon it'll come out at -1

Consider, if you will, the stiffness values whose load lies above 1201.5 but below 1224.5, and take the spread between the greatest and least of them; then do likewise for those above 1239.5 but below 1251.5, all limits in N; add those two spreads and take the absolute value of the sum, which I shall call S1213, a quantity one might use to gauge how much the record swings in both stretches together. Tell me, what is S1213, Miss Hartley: 7.3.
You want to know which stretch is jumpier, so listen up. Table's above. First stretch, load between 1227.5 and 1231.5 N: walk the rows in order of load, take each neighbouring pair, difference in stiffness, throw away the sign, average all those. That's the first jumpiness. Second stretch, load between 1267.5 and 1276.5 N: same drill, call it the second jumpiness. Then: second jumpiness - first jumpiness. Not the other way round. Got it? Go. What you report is 0.10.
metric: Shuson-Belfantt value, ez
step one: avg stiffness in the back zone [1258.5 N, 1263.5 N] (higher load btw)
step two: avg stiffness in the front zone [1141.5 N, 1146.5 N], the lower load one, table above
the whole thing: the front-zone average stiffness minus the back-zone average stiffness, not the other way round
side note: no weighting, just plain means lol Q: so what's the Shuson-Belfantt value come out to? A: 0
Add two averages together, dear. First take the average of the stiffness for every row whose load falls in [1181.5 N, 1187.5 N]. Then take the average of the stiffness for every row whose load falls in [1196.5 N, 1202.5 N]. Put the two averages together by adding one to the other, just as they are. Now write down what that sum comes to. 82.1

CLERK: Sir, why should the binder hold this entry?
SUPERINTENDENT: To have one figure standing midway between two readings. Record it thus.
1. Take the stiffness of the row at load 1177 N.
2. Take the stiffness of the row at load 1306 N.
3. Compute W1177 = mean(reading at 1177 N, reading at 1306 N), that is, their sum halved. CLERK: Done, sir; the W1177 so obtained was 40.4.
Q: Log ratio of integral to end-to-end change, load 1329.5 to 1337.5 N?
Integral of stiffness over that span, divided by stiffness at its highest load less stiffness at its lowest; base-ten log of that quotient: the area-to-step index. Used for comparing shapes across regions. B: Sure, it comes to 2.4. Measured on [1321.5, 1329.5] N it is 2.0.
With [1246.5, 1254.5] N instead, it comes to 2.3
